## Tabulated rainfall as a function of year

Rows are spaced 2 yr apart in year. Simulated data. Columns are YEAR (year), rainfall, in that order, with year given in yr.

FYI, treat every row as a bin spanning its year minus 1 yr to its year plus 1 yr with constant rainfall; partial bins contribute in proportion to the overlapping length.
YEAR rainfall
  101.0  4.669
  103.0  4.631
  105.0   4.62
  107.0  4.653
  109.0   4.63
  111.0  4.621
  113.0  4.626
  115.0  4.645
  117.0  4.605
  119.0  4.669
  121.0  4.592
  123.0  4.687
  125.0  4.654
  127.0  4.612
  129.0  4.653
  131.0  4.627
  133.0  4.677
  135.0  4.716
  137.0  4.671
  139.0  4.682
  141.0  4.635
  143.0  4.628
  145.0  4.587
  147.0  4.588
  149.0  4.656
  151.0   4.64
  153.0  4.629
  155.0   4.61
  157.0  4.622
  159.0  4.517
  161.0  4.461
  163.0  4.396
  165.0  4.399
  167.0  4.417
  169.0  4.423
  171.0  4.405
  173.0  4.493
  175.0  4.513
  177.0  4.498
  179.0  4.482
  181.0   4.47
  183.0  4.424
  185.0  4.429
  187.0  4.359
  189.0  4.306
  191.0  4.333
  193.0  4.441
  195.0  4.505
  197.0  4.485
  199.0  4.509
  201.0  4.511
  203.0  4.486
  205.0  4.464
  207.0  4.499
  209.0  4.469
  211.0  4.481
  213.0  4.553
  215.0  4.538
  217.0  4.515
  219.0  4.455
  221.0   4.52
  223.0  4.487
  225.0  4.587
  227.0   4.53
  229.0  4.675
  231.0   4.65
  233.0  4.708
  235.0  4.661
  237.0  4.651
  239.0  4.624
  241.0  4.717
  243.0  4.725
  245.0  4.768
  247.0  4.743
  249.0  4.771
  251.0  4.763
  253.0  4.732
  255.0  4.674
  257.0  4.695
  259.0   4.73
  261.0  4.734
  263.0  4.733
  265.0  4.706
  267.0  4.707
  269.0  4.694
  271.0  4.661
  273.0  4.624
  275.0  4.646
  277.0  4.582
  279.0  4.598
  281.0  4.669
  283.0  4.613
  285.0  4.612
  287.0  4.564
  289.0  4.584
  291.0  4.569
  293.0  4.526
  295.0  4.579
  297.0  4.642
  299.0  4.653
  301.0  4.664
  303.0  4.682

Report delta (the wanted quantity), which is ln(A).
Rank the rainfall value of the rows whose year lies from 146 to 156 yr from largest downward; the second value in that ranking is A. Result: 1.53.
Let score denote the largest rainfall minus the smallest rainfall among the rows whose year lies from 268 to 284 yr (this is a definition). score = 0.112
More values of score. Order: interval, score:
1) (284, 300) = 0.127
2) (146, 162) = 0.195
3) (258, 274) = 0.110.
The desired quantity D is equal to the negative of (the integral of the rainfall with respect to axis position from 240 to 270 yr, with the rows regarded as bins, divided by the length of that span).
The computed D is -4.73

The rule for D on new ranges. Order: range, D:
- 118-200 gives -4.54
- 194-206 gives -4.49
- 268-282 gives -4.64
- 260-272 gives -4.71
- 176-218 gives -4.46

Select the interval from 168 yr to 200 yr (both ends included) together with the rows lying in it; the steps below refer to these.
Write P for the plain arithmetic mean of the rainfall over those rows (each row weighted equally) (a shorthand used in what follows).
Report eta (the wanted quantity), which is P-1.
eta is 3.44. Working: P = 4.44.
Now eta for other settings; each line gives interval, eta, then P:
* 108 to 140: 3.65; 4.65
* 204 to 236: 3.55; 4.55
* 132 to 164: 3.61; 4.61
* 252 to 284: 3.67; 4.67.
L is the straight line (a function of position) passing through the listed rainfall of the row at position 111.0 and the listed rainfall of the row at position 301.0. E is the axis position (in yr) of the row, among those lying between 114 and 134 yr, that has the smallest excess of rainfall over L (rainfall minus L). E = 121.0 yr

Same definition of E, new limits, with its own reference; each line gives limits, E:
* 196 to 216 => 205.0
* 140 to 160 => 159.0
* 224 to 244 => 227.0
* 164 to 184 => 165.0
